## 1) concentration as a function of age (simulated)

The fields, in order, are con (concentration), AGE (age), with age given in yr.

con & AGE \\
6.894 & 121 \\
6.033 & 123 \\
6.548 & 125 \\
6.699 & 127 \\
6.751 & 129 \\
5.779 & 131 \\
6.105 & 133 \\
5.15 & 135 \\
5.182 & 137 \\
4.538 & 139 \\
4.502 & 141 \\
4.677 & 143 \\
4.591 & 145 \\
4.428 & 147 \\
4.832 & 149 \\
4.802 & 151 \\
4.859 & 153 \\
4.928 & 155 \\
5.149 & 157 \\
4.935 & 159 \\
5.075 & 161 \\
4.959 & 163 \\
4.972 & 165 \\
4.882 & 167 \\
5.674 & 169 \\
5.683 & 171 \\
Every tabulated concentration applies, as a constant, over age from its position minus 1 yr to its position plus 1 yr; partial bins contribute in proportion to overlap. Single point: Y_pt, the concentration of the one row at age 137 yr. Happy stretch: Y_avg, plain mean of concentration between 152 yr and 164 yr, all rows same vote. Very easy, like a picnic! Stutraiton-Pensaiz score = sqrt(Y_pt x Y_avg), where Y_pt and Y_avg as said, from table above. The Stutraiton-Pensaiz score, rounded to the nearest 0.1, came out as 5.1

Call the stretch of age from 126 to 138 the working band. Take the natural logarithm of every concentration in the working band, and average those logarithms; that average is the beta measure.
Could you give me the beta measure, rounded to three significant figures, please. 1.78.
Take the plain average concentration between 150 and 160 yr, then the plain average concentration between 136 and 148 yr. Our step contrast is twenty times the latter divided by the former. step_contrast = 18.9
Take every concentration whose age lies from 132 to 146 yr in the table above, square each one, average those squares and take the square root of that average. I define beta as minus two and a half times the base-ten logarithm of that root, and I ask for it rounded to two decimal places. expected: -1.75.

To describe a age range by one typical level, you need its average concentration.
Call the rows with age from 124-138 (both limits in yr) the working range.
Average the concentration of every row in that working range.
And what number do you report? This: 6.0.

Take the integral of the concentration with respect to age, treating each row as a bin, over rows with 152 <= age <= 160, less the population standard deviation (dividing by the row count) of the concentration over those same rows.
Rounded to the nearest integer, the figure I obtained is 40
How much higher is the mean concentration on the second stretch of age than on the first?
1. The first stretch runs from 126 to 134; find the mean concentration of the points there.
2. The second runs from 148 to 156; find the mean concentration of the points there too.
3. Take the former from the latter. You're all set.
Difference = -1.5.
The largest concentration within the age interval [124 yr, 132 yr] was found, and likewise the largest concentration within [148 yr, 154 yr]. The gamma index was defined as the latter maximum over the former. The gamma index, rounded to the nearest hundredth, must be 0.72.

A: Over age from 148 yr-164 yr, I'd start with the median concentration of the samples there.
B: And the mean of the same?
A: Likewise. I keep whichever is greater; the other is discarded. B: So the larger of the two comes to 4.9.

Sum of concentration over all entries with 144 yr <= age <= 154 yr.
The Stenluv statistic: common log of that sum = 1.37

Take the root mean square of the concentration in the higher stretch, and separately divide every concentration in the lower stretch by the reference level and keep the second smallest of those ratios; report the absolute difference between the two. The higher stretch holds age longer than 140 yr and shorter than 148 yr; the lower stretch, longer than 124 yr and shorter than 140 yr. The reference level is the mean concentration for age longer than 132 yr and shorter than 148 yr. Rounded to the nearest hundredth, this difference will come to 3.50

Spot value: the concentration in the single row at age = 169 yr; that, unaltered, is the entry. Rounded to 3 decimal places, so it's 5.674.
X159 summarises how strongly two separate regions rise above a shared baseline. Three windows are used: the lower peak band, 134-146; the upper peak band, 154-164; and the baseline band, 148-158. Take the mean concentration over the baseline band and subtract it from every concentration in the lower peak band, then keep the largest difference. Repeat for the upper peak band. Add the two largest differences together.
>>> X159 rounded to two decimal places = 0.50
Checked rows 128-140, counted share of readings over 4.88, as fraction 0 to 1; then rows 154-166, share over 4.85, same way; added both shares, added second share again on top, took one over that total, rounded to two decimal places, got 0.35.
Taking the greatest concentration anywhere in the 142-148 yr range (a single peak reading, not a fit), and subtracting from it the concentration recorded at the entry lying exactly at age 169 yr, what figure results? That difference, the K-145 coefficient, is -1.0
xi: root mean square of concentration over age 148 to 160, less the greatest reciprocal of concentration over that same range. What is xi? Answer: 4.71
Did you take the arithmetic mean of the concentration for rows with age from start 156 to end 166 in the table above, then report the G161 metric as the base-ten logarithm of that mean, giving 0.701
